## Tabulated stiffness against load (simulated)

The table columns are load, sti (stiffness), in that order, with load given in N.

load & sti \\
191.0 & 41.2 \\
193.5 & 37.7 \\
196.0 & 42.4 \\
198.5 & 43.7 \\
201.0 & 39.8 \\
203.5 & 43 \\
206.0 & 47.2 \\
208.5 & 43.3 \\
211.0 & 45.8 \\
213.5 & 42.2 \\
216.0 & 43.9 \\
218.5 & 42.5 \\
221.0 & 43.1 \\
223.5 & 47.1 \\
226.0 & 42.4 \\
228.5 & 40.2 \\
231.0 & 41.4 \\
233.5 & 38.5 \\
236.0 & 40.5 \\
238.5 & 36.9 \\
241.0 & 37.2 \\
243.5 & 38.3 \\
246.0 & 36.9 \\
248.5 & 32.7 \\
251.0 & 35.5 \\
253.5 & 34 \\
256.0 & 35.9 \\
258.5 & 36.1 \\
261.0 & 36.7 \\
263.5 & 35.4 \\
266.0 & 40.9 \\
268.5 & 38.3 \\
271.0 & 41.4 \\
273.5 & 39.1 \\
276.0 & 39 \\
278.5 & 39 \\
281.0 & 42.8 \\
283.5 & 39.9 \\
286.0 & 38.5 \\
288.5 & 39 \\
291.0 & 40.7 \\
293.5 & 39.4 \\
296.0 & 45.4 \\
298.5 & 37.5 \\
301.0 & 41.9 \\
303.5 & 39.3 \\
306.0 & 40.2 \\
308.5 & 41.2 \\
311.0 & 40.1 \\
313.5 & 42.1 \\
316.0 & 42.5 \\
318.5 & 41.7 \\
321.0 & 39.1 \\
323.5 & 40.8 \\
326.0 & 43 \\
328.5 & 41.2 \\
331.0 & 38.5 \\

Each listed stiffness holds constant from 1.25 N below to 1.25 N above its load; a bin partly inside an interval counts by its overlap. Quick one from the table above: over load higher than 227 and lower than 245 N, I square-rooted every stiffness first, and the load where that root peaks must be 231.0 N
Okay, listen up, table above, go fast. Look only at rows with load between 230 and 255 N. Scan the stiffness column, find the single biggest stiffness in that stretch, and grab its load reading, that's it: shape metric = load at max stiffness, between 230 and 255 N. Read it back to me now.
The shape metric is 231.0 N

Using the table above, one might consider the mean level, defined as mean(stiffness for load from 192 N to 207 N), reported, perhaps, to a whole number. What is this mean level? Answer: 42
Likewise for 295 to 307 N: 41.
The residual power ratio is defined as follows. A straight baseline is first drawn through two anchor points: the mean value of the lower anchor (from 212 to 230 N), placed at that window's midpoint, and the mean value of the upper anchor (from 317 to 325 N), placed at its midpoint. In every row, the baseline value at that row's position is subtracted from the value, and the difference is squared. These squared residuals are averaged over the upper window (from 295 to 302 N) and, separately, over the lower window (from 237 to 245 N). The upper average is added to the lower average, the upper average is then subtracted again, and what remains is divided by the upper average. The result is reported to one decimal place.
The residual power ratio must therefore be 2.5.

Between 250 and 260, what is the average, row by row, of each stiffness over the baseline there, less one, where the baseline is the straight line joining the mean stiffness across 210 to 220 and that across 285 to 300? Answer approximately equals -0.15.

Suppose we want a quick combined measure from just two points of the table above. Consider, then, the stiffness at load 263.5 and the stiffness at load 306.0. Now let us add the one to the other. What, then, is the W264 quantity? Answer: 75.6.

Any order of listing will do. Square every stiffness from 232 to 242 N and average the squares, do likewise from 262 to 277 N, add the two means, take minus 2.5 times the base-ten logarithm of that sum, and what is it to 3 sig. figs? -8.69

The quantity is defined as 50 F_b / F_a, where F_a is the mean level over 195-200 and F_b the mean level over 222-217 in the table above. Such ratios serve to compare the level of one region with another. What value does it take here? 50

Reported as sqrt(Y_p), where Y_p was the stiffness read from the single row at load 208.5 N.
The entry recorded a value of 6.58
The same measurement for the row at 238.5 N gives 6.07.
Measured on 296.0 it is 6.74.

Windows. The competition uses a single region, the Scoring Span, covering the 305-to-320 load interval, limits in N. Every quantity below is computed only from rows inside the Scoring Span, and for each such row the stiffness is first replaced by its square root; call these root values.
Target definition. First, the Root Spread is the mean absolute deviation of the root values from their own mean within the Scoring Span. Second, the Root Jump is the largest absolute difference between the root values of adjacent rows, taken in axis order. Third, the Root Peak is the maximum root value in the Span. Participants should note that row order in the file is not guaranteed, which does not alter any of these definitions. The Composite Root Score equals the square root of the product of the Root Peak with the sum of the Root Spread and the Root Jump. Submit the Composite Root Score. 1.19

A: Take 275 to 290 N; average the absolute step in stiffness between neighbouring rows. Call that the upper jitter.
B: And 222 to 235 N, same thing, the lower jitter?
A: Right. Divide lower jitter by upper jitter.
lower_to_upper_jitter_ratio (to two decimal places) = 1.60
